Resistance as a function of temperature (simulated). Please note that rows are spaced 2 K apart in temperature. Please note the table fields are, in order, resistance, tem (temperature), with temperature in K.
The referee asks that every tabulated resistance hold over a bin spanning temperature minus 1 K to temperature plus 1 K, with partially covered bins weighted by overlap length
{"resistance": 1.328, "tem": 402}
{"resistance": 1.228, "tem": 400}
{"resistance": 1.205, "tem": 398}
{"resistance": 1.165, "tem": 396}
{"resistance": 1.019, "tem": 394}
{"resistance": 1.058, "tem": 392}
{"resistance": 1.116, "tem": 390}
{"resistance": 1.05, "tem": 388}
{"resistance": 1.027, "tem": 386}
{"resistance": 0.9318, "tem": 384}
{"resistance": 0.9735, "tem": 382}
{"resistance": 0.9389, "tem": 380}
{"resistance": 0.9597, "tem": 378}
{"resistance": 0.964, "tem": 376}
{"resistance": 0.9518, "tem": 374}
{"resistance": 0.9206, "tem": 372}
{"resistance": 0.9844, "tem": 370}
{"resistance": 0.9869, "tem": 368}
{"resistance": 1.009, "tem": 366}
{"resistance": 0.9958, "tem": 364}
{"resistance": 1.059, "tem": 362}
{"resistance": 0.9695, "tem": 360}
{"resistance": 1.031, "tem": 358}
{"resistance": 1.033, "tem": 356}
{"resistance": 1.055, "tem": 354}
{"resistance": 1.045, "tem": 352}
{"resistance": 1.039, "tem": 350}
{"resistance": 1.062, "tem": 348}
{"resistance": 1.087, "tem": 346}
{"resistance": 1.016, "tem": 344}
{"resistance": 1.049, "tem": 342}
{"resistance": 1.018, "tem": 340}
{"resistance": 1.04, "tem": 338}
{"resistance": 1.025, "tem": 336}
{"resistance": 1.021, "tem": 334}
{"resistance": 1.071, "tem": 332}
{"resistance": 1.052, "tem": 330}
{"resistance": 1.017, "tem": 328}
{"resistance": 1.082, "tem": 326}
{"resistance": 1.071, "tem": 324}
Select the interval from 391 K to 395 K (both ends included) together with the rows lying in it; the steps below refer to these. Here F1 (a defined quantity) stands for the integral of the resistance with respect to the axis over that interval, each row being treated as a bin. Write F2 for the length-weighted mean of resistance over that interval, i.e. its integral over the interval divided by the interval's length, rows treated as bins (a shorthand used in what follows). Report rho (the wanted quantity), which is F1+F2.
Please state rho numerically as 5.2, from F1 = 4.2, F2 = 1.04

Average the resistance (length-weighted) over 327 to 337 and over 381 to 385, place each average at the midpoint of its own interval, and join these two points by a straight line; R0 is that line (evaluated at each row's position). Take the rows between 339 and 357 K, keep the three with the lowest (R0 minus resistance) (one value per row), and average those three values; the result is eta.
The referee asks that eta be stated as -0.060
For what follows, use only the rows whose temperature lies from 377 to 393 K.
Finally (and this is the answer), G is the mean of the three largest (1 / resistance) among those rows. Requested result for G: 1.06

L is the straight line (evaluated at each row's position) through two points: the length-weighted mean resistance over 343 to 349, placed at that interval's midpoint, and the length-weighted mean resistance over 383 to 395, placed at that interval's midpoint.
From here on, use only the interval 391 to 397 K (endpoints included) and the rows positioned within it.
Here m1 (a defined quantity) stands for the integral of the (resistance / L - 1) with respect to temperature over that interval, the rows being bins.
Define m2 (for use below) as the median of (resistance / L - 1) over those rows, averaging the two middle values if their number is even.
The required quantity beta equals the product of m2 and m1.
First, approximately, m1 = 0.29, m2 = 0.025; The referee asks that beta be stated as 0.007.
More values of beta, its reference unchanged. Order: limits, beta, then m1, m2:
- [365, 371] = 0.016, -0.29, -0.055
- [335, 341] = 0.006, -0.18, -0.033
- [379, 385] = 0.049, -0.52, -0.096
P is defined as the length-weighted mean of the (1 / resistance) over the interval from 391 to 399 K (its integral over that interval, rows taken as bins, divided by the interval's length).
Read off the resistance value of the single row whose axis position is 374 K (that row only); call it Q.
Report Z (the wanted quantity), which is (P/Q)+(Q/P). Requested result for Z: 2.00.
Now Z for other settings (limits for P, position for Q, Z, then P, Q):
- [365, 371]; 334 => 2.00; 1.01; 1.021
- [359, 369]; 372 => 2.01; 1.00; 0.9206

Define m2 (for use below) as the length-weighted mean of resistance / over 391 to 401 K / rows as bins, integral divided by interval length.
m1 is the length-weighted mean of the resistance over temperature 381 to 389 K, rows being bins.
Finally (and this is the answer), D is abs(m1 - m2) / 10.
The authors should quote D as 0.0139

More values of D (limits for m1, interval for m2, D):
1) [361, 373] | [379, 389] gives 0.0008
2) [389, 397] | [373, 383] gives 0.0132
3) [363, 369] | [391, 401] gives 0.0138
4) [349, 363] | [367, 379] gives 0.0072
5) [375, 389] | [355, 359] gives 0.0054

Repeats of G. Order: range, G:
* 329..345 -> 0.98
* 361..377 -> 1.06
